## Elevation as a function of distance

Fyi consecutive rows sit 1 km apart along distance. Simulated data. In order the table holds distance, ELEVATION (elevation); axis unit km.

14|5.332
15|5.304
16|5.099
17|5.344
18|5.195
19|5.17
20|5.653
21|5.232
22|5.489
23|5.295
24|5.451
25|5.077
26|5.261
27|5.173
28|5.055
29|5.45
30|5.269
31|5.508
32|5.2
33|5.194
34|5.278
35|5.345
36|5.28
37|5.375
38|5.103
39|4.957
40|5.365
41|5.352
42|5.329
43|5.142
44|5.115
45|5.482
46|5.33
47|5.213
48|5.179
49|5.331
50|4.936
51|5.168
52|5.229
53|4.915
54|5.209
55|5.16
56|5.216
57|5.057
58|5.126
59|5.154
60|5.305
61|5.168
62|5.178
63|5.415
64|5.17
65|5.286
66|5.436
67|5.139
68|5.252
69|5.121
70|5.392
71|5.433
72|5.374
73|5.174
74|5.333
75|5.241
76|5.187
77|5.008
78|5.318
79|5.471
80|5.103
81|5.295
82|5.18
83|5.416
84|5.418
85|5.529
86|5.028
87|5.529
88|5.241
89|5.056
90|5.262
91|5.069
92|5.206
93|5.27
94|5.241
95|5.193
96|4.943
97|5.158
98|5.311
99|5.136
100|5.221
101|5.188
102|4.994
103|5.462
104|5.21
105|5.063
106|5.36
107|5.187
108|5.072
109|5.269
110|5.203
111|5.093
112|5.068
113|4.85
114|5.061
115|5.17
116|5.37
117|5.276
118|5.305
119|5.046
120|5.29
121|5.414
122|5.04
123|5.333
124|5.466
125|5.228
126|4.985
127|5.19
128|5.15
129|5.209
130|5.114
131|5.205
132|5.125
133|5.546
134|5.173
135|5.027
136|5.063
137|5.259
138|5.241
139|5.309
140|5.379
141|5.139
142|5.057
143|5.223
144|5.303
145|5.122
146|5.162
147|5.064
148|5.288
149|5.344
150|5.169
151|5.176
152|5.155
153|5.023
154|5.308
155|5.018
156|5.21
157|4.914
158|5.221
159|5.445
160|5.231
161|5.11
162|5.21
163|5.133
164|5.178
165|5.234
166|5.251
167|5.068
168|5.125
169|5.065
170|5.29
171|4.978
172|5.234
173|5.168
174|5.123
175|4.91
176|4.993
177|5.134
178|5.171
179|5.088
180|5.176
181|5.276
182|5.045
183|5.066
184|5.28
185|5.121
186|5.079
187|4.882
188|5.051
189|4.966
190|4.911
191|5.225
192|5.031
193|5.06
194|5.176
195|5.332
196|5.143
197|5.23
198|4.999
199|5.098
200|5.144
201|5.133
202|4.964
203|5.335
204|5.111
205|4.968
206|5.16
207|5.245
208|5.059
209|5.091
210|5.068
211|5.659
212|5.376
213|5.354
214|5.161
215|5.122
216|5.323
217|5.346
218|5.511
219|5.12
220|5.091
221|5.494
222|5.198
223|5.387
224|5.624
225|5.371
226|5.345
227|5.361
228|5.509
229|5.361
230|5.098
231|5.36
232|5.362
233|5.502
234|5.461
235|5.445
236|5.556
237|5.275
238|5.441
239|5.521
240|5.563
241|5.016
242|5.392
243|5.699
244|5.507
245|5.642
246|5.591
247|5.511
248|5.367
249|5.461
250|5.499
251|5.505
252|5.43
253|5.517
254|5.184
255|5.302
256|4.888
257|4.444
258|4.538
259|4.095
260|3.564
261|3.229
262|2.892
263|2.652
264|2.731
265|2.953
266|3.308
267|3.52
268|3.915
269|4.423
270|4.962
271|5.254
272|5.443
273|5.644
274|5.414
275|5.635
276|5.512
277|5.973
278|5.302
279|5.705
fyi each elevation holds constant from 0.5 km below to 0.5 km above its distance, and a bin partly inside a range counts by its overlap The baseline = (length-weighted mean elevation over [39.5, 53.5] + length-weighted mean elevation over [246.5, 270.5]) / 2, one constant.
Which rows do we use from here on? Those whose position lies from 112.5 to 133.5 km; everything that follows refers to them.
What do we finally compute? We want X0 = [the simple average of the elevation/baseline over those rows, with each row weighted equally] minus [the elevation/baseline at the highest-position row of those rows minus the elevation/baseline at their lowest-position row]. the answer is 0.94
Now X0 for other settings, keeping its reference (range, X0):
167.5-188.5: 1.08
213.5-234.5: 1.05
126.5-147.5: 1.11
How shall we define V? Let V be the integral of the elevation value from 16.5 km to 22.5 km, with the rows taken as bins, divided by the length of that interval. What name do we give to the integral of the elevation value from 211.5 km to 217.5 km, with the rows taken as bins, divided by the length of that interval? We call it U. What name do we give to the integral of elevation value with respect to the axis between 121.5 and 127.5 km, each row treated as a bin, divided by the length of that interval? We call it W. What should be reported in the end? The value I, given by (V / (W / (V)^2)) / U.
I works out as 5.56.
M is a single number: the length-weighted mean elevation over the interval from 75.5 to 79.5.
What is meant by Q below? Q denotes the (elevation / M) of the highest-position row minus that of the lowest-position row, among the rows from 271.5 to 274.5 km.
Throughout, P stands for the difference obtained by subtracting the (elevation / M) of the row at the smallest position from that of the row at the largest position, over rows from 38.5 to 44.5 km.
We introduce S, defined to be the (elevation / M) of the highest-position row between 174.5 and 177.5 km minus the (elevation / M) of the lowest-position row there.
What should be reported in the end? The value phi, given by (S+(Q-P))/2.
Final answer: 0.00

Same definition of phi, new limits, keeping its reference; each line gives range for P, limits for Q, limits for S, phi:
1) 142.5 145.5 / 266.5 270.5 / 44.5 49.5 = 0.13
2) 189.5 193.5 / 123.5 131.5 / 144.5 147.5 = -0.04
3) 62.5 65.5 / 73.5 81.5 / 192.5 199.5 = 0.01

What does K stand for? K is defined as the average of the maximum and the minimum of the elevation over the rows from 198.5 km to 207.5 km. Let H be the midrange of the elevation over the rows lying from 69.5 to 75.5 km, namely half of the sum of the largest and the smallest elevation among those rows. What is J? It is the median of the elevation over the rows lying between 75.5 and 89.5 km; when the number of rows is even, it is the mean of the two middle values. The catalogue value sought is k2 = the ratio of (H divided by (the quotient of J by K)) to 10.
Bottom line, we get 0.518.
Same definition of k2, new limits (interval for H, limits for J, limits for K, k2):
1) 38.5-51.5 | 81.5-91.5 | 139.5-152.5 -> 0.518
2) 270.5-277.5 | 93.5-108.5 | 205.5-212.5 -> 0.580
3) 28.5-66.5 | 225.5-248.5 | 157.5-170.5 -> 0.503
